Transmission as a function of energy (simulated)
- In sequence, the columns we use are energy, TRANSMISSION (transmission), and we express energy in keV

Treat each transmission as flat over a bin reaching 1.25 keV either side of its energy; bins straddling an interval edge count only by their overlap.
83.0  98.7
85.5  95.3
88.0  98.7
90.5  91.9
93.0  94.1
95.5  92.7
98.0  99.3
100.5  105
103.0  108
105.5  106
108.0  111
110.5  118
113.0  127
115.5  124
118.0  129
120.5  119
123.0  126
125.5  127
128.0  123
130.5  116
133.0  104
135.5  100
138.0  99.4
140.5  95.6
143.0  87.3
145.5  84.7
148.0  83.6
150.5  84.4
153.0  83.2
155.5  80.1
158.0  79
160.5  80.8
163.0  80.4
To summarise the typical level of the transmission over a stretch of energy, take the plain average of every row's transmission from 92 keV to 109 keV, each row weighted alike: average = 102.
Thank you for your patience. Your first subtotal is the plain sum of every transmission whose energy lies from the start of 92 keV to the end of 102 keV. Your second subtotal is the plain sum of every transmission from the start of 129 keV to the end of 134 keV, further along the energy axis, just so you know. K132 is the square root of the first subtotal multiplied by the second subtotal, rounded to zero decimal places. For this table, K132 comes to 293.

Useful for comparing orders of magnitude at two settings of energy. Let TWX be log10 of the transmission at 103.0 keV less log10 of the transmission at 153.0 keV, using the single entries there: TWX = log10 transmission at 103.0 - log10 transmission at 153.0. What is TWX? 0.11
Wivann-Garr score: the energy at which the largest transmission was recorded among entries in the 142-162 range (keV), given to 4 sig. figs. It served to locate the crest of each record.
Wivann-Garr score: 143.0 keV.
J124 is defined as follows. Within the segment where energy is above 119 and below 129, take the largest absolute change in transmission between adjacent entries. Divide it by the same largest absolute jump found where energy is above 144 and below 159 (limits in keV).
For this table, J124 2.3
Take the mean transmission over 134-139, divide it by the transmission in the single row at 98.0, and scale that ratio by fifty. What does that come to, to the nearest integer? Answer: 50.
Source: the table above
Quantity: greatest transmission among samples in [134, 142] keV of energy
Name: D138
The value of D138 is 100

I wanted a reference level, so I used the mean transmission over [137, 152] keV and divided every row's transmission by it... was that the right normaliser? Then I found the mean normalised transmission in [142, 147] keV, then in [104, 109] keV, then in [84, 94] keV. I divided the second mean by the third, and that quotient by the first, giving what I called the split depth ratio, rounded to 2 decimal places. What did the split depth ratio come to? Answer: 1.18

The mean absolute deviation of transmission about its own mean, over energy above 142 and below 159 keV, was 2.1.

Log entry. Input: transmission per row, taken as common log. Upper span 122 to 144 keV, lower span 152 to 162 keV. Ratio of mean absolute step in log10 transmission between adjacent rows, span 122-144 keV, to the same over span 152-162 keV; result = 1.9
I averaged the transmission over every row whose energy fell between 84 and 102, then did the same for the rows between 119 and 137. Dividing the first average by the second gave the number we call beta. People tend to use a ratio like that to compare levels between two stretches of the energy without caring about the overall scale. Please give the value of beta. 0.83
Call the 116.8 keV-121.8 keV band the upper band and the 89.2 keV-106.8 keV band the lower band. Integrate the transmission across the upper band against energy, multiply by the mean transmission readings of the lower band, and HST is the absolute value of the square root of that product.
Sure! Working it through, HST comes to 248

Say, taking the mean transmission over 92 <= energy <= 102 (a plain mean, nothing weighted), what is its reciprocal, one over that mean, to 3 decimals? 0.010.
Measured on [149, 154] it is 0.012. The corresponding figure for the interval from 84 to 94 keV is 0.011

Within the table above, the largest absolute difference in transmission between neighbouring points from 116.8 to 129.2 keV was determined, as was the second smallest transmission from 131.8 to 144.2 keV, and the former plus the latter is 106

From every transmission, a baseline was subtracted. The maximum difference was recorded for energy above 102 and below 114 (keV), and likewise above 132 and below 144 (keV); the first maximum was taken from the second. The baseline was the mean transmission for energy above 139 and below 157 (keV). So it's -23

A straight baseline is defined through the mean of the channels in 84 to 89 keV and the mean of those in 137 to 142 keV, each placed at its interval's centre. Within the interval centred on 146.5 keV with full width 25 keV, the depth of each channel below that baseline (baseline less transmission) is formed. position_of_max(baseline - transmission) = 158.0 keV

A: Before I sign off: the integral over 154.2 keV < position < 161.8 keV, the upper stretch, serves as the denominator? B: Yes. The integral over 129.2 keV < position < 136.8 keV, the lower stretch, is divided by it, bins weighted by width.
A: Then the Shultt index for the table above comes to 1.3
